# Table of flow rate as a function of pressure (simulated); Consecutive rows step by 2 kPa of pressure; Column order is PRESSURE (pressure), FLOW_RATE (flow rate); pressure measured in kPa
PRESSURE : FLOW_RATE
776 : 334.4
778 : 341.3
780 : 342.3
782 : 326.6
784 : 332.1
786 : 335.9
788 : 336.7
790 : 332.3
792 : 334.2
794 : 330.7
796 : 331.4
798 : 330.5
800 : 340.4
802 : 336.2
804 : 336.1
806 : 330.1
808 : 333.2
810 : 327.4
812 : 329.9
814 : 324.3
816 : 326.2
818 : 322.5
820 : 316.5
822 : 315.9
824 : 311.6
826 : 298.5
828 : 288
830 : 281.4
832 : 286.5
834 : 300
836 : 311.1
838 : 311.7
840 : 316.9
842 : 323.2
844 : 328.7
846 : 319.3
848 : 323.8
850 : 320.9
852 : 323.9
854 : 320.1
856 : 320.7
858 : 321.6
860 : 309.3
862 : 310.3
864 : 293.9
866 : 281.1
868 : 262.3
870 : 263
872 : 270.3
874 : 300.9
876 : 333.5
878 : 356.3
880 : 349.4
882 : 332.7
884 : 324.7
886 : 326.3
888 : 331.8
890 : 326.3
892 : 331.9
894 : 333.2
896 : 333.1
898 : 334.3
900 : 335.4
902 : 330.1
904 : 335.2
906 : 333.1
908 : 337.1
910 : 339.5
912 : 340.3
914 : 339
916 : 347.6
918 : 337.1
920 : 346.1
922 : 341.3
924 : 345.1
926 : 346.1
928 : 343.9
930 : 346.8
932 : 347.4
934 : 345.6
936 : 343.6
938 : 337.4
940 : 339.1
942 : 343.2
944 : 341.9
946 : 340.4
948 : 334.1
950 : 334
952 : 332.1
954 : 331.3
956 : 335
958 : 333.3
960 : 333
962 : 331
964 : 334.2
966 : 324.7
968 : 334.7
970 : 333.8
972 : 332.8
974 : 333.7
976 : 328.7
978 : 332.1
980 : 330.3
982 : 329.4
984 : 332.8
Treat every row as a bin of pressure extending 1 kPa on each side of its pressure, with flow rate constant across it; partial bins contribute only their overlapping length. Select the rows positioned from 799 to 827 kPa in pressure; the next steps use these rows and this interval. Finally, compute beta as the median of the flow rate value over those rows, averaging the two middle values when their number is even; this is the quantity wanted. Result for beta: 327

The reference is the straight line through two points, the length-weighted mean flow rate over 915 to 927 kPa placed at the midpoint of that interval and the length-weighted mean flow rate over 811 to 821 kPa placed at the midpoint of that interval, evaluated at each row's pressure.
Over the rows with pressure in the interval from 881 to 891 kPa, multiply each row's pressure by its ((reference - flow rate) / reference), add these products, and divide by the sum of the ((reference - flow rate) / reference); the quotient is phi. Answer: 886.4 kPa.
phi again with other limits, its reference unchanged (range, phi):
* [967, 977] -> 972.3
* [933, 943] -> 939.0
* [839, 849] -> 843.6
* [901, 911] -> 904.9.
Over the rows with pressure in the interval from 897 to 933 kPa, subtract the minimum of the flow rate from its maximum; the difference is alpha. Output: 17.5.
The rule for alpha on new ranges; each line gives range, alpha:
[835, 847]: 17.6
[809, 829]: 41.9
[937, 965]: 12.2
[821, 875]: 66.4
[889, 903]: 9.1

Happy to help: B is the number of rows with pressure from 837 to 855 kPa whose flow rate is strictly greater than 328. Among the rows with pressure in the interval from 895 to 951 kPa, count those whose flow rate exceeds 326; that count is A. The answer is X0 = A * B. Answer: 28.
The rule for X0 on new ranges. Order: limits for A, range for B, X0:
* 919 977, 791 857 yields 308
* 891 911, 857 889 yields 50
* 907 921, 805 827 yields 21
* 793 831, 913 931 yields 99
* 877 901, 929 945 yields 88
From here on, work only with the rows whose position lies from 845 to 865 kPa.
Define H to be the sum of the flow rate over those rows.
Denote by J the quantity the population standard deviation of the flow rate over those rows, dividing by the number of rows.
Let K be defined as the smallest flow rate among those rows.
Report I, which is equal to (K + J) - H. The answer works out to -2861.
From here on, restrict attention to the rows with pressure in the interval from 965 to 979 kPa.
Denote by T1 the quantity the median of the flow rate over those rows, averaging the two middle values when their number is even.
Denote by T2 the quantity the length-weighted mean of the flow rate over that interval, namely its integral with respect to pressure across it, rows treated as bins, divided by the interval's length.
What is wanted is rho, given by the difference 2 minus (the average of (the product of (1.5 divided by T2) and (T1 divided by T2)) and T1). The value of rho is -164.4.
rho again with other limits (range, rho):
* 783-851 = -160.6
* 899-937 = -168.7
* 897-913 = -165.7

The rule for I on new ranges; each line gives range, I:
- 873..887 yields -2006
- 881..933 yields -8434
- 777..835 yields -9081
